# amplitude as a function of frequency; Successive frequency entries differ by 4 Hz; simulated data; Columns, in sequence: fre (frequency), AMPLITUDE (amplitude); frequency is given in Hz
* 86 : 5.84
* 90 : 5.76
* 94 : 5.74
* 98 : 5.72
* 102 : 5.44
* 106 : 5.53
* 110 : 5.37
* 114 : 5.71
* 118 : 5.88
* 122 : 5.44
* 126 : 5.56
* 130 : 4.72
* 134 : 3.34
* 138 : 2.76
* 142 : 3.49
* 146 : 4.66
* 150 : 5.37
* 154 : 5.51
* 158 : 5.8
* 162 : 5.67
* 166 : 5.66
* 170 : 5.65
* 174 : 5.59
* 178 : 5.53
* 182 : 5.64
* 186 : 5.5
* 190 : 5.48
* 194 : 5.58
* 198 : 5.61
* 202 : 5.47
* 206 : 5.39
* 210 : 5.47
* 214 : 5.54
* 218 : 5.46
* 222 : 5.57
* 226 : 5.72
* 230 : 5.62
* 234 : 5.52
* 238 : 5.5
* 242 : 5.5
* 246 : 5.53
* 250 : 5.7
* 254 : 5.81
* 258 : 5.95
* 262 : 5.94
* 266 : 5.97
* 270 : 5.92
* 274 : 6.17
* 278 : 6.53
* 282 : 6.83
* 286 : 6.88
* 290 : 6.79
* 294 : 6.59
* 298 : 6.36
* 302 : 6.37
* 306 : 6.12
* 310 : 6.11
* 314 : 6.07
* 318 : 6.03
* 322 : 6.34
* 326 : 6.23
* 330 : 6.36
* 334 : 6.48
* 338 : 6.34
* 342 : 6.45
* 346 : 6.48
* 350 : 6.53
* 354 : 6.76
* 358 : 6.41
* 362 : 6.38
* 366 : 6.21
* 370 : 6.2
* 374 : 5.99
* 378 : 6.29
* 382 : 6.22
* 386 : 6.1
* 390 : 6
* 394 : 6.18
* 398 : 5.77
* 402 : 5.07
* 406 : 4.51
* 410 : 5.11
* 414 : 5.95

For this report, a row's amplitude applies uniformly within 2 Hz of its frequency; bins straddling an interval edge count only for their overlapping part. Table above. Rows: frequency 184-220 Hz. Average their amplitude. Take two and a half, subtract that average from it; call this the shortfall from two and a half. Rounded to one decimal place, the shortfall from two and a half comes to -3.0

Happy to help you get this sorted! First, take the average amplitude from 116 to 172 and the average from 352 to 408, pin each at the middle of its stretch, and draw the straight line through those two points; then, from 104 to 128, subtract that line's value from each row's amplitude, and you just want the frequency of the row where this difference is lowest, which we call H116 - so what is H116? 110 Hz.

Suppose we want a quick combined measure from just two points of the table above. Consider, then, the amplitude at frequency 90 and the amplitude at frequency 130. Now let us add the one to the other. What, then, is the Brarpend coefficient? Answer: 10.5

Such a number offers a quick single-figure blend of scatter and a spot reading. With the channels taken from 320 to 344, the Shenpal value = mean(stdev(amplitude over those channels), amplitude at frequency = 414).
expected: 3.02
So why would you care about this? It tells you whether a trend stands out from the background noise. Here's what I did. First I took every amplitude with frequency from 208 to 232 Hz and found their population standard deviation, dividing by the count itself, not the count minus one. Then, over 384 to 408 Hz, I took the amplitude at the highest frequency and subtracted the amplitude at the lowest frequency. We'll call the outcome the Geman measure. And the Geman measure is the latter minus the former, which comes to -1.7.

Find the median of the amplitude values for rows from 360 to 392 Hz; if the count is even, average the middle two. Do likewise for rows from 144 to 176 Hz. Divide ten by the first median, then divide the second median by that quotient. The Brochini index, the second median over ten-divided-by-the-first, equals 3.49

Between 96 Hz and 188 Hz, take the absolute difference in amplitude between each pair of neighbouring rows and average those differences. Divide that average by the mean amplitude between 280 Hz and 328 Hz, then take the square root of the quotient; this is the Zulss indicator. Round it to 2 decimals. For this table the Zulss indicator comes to 0.24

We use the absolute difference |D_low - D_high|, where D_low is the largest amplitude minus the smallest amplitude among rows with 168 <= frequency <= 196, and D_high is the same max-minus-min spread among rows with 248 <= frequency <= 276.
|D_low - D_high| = 0.30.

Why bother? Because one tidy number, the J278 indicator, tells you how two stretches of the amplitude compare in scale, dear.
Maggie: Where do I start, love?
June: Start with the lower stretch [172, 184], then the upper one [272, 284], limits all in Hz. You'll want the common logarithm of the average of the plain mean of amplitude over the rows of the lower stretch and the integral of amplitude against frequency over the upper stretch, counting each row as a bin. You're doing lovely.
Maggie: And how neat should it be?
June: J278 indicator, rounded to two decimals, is 1.62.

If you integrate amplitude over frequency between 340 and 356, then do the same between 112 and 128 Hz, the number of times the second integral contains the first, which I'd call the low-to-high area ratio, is 0.862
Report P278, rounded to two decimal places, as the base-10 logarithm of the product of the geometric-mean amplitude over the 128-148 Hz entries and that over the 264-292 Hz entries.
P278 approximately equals 1.38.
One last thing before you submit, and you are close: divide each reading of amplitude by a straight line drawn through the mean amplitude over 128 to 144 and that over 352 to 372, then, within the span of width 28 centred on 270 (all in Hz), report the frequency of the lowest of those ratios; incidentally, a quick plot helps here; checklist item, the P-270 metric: 270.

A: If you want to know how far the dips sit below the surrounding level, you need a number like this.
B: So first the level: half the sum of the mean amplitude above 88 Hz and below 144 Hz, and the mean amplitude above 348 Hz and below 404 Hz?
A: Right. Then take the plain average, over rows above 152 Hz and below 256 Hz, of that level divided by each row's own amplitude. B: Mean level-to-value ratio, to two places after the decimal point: 1.00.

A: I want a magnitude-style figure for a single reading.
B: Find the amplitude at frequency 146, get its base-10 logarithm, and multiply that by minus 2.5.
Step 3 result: -1.67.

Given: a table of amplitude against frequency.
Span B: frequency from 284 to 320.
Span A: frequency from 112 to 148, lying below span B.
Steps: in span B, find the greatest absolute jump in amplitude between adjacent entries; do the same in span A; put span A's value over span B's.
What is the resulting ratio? 5.52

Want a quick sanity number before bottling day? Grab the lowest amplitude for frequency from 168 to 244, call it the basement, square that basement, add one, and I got 30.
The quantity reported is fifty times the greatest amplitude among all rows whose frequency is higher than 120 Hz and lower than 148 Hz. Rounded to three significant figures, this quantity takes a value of 278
